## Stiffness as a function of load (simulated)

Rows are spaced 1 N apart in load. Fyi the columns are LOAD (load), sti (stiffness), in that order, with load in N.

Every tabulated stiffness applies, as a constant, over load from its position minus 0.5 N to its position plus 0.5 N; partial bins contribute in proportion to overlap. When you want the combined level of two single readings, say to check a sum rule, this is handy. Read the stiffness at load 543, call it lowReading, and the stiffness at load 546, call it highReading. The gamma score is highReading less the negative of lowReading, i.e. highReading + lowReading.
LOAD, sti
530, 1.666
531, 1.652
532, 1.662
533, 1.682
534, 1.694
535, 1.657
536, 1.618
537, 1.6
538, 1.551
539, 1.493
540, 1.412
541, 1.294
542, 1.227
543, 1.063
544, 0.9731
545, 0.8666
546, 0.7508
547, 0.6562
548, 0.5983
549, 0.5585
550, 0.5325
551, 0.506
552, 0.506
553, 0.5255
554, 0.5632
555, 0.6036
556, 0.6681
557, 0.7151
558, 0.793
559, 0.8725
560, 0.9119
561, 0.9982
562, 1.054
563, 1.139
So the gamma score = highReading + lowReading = 1.8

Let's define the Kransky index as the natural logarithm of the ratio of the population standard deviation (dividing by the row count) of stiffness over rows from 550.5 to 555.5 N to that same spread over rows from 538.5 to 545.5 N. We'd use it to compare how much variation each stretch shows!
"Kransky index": -1.7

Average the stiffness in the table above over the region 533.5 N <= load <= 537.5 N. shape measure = 1.6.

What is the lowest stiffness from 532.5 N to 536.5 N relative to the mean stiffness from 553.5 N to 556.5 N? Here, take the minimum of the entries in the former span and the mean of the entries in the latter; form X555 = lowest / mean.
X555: 2.65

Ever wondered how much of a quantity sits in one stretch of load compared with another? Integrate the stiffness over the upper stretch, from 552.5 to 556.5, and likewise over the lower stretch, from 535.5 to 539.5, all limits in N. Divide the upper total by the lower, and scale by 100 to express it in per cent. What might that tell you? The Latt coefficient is 38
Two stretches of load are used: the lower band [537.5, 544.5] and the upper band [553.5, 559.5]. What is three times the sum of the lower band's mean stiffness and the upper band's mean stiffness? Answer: 6.0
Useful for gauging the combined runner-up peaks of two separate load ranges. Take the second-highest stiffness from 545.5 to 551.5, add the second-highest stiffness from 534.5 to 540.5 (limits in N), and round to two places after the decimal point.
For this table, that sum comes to 2.27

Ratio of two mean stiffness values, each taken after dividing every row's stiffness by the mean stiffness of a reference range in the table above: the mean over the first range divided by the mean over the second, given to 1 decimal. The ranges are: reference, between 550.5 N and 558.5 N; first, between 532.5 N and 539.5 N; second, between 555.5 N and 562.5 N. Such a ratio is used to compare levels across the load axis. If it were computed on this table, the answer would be 1.9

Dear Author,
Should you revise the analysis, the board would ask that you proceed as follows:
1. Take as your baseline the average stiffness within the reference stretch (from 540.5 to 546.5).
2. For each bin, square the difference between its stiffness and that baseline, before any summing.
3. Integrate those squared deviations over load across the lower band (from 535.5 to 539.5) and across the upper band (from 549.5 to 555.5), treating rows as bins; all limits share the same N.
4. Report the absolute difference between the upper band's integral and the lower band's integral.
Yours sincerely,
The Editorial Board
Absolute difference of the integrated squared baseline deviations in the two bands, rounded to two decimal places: 0.29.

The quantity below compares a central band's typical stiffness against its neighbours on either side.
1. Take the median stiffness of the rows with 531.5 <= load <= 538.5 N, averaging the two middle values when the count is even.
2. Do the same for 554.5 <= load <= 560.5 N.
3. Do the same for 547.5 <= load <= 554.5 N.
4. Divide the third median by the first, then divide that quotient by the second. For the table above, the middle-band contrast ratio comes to 0.43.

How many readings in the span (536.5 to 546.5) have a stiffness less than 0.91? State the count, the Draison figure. 2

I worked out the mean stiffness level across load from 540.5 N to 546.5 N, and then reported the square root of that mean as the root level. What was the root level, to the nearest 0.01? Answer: 1.01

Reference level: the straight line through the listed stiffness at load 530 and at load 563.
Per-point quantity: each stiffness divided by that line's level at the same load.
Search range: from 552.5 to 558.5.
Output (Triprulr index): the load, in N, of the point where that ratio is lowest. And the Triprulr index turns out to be 553 N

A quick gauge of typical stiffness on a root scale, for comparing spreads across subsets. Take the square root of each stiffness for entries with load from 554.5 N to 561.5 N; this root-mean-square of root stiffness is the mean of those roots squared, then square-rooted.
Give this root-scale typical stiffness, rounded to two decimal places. 0.89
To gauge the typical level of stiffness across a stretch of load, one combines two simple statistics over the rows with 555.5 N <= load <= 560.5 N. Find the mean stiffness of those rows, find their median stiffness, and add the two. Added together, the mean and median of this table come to 1.6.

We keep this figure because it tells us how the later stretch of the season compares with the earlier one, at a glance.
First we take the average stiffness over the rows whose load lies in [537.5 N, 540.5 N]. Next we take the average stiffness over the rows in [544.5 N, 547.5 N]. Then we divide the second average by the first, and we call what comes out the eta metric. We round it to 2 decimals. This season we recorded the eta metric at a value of 0.51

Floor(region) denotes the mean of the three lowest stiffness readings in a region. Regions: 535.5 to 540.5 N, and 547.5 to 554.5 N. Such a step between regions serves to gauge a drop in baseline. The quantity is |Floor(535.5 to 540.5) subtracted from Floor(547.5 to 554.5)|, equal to 1.0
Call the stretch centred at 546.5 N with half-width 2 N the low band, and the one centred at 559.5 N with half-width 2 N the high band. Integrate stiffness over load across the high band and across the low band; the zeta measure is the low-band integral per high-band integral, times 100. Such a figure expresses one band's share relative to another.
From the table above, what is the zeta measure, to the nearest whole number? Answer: 80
